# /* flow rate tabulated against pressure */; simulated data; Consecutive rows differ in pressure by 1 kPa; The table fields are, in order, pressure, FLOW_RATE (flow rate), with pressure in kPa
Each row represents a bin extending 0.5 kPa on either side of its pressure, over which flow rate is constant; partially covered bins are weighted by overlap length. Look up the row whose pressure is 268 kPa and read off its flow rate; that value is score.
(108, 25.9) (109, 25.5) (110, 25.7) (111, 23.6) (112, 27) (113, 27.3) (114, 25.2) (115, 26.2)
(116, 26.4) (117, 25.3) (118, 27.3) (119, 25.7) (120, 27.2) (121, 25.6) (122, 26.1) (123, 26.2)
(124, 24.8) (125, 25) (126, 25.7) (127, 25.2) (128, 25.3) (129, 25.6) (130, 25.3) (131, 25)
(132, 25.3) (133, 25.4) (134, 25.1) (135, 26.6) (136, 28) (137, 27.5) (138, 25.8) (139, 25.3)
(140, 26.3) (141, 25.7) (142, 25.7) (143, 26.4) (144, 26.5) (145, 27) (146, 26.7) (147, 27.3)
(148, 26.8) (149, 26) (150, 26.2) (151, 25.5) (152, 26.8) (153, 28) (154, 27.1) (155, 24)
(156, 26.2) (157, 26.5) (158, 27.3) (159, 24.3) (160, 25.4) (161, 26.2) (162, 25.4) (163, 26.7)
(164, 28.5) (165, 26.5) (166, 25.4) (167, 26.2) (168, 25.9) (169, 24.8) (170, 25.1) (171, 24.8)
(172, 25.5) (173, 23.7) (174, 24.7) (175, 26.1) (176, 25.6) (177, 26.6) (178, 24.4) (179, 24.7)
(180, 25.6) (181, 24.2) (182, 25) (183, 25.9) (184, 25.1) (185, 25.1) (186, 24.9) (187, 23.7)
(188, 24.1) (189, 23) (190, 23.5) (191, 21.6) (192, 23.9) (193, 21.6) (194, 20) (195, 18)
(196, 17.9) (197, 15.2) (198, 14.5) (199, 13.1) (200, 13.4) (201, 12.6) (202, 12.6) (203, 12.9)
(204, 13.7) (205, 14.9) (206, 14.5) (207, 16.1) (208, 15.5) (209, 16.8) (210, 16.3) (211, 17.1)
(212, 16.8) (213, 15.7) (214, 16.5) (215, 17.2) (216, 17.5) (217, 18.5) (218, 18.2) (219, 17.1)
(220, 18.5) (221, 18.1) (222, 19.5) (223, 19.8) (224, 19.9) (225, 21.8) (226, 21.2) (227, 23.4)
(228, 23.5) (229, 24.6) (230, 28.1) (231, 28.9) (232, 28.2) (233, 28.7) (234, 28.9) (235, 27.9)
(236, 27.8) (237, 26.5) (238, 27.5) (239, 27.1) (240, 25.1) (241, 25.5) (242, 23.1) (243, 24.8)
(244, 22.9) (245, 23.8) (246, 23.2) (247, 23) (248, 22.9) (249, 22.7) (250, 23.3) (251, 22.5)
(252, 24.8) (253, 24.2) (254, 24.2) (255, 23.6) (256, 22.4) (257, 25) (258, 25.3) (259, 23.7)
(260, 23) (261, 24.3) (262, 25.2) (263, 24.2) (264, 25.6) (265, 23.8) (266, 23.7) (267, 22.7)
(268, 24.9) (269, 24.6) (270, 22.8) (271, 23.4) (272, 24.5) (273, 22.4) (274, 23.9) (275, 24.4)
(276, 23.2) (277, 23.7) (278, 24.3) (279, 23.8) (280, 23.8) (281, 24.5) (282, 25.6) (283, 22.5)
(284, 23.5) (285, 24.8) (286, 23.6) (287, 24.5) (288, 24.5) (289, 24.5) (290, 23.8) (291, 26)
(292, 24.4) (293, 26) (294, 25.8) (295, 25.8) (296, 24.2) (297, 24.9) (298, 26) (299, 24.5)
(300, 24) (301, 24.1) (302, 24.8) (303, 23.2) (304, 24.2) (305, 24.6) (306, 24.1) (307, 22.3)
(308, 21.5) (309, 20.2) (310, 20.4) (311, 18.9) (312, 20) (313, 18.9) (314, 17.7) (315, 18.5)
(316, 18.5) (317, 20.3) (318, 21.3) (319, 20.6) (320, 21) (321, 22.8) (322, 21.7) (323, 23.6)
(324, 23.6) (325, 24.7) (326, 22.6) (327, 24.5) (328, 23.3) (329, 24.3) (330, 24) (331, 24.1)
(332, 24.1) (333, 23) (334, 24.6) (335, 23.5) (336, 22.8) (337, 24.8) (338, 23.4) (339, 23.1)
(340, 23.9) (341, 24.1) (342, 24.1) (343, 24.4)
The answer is 24.9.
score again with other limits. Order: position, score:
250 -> 23.3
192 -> 23.9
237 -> 26.5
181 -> 24.2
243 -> 24.8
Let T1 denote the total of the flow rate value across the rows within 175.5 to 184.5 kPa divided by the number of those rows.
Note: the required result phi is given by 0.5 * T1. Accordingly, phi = 12.6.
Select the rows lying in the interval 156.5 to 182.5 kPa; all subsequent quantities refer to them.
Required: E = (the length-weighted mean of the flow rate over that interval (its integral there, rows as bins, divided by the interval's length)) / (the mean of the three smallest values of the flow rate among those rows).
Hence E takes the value 1.063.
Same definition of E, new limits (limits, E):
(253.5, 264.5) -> 1.053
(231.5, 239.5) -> 1.029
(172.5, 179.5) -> 1.035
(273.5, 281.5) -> 1.016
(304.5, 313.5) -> 1.101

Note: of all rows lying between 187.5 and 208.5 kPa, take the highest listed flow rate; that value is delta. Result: 24.1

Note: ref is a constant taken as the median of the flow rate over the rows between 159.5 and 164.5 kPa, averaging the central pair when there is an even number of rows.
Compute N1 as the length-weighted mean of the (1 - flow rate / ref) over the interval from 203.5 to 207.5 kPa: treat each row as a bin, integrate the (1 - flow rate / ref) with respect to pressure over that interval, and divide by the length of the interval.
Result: 0.44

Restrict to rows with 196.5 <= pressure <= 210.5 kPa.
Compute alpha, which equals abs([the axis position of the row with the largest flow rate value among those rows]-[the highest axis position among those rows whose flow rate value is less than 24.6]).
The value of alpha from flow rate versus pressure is 1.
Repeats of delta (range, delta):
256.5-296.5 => 26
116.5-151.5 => 28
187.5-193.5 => 24.1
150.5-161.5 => 28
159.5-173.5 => 28.5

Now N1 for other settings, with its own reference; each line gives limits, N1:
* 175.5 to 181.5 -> 0.04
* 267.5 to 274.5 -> 0.09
